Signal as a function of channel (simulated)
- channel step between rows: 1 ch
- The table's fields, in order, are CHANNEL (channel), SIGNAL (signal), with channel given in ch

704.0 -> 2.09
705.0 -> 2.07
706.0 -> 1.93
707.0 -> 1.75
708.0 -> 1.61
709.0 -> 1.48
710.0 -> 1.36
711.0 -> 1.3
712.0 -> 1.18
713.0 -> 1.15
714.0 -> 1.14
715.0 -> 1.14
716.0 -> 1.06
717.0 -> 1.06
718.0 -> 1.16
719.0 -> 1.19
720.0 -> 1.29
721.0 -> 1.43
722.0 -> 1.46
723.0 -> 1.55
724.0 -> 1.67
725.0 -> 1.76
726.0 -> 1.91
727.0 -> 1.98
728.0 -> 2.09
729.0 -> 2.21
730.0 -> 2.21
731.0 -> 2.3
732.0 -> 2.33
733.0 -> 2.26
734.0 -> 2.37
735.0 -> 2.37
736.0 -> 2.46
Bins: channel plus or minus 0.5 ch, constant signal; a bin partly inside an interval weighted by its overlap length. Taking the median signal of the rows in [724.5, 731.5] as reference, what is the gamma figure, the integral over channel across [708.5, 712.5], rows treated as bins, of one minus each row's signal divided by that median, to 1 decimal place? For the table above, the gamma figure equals 1.5 ch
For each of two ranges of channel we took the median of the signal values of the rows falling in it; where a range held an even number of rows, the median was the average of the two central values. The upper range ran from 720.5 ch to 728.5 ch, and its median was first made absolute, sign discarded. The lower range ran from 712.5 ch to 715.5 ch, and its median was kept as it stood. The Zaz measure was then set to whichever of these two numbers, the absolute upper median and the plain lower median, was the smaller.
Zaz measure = 1.14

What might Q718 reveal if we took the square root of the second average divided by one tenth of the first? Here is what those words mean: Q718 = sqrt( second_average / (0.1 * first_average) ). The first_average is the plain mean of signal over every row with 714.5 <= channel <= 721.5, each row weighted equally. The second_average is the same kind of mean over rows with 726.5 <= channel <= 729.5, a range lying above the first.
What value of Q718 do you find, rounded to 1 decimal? 4.2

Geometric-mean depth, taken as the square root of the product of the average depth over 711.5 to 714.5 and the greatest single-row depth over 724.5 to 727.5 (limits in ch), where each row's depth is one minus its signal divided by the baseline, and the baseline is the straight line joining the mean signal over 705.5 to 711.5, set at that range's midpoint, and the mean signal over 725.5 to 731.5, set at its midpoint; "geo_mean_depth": 0.20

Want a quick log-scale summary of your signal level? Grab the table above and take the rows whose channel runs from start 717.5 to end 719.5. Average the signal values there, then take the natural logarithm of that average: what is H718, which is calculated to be 0.16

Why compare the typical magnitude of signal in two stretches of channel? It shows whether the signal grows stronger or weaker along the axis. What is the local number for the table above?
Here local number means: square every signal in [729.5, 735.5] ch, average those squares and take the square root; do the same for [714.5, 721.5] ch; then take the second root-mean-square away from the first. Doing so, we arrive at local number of 1.1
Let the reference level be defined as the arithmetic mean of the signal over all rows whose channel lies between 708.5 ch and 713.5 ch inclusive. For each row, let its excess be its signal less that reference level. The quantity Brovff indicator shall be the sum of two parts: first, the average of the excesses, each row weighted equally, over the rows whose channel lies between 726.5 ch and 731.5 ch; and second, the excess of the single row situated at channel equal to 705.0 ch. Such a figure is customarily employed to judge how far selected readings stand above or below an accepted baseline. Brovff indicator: 1.6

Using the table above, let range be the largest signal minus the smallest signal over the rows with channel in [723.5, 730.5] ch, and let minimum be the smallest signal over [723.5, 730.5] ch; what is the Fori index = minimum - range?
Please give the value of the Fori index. 1.1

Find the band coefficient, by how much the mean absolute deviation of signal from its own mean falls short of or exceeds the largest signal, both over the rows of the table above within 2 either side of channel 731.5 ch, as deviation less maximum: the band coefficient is -2.29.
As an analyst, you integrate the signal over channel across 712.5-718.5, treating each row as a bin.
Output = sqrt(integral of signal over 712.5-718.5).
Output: 2.6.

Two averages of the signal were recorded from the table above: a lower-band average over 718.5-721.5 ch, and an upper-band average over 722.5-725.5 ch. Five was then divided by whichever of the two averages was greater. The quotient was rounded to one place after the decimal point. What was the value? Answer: 3.0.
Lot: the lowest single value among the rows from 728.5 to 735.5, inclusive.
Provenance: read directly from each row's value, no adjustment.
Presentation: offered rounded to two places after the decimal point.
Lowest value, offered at 2.21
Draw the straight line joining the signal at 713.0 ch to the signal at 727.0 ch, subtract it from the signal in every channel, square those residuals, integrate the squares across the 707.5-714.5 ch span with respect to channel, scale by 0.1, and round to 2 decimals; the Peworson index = 0.11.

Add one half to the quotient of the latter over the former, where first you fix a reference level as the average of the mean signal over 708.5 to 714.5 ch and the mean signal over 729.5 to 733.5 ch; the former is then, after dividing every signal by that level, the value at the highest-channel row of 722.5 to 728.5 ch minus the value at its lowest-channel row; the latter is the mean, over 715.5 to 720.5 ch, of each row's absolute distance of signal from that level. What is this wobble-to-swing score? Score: 2.5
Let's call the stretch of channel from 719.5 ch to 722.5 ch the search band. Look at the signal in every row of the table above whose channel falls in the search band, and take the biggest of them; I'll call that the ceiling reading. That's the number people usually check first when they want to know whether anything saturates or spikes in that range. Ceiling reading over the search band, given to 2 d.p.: 1.46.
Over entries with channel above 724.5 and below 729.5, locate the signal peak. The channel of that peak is 729.0 ch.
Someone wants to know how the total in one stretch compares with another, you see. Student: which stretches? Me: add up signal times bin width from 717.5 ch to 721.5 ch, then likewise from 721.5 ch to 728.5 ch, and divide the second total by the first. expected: 2.4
